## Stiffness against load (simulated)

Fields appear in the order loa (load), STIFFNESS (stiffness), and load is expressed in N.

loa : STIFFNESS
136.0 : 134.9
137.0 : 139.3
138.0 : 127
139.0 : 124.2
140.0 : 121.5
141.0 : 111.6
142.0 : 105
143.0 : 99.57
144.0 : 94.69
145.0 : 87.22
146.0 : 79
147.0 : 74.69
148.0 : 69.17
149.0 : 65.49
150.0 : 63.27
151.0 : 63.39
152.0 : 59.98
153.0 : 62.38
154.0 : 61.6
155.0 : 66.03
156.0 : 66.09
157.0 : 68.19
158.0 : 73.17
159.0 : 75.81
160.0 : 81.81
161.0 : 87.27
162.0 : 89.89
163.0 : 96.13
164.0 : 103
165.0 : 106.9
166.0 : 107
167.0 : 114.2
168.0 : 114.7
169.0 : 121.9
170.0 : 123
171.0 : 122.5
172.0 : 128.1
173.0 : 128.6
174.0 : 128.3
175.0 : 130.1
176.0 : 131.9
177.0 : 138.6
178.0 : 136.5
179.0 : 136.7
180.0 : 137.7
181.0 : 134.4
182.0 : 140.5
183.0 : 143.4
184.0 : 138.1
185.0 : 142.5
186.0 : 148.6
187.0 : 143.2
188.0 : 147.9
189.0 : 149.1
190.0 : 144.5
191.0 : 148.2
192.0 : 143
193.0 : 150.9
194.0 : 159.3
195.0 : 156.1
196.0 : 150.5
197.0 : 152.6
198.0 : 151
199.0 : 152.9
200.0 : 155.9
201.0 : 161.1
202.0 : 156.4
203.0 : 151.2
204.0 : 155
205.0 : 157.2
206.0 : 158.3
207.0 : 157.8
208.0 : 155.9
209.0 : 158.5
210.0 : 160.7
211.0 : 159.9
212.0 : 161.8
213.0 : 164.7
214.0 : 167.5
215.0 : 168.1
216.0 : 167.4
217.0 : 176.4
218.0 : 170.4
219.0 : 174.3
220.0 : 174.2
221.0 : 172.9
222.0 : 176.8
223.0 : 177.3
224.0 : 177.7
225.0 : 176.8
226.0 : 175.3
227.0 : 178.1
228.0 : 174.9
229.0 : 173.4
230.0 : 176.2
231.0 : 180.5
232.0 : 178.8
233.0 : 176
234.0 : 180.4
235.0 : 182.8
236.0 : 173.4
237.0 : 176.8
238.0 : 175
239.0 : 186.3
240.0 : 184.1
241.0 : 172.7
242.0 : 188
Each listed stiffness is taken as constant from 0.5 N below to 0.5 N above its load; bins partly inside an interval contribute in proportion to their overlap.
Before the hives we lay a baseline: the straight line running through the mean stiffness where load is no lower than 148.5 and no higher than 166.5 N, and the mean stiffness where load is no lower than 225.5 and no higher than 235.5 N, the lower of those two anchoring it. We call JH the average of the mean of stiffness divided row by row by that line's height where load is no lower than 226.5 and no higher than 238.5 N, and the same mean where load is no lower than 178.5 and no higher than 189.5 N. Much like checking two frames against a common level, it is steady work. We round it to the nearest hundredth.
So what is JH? 1.11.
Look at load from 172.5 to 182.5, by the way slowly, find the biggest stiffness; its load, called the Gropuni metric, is 182.0 N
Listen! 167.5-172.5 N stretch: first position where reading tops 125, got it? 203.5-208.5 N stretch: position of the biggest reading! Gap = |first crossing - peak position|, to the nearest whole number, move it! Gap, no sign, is 34 N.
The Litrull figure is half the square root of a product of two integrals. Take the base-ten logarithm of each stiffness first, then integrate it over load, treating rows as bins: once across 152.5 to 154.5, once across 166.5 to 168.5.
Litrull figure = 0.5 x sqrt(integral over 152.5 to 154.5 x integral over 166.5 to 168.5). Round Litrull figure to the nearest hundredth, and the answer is 1.92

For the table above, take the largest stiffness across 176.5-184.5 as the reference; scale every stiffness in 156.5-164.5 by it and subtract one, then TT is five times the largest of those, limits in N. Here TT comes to -1.4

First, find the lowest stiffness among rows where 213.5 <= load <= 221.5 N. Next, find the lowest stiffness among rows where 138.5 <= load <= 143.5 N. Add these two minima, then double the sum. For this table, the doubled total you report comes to 534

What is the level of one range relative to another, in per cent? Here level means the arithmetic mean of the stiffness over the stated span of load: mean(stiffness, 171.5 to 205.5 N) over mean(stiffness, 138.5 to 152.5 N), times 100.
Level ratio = 167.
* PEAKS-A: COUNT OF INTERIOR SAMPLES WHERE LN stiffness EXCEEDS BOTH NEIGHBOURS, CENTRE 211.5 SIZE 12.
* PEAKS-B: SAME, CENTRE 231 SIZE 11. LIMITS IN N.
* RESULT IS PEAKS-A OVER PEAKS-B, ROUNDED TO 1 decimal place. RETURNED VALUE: 0.7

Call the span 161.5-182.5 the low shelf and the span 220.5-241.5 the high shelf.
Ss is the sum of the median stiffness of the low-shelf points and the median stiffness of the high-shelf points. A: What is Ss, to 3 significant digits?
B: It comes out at 305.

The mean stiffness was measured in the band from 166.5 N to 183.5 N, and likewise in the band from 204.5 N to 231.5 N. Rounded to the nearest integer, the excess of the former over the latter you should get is -39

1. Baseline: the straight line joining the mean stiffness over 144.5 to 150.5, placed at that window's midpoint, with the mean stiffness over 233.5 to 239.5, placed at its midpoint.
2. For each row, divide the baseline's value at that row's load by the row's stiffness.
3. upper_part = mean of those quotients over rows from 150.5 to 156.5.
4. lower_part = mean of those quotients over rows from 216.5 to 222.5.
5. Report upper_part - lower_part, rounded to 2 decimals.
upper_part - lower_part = 0.36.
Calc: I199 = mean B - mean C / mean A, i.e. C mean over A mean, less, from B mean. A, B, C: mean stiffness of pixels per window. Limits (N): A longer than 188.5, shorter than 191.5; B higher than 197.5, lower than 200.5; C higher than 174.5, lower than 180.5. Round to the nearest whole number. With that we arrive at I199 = 152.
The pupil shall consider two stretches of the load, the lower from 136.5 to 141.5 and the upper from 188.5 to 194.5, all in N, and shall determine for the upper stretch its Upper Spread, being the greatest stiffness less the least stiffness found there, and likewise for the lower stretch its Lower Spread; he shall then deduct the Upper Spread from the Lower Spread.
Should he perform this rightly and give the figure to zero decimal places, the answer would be 11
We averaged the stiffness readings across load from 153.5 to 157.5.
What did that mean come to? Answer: 65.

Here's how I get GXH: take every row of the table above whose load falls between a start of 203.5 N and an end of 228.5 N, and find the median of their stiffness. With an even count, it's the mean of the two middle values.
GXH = 168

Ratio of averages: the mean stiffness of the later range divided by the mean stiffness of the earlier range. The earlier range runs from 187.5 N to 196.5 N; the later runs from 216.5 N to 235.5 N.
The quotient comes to 1.2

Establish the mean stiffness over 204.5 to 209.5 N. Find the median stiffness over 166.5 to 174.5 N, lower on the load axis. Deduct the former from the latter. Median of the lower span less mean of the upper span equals -35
